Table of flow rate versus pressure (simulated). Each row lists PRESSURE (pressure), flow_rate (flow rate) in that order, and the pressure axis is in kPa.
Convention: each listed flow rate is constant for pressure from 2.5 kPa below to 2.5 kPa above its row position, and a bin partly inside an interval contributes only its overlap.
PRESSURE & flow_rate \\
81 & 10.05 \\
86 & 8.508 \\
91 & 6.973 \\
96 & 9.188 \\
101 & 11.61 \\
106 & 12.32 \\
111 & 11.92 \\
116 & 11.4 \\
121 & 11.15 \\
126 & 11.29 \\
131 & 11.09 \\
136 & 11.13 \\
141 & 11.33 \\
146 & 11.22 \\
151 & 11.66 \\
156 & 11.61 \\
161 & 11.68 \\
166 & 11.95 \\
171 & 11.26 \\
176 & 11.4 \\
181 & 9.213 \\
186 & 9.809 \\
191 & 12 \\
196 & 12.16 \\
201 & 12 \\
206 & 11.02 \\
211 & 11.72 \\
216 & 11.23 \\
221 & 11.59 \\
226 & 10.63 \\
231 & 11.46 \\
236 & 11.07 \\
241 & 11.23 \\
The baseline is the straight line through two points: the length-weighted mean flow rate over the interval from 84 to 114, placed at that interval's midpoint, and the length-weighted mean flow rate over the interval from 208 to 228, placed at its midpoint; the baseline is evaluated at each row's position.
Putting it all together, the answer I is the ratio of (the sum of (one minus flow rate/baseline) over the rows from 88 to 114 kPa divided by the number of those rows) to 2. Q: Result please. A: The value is -0.012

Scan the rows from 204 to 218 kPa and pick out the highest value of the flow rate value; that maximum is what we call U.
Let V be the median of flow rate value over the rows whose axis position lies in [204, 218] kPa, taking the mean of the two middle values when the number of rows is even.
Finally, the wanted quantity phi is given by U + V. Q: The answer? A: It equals 22.95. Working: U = 11.72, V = 11.2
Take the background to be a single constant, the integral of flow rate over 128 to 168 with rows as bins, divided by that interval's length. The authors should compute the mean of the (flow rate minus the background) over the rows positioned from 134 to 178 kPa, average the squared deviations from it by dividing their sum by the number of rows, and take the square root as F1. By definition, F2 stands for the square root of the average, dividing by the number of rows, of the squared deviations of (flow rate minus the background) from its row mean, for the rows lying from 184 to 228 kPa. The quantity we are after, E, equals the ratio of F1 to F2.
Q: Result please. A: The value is 0.3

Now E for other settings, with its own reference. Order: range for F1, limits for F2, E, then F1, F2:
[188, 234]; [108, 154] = 1.8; 0.5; 0.26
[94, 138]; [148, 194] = 0.9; 0.8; 0.93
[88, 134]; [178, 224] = 1.6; 1.6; 0.97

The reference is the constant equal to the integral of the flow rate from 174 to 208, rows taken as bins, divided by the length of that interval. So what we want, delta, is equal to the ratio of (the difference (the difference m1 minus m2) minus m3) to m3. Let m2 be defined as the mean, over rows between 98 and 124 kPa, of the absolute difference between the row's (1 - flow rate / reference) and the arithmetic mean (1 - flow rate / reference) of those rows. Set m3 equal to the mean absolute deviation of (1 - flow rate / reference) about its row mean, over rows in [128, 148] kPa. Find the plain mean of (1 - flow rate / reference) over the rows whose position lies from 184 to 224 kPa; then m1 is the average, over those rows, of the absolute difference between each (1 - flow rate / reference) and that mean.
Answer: 1.6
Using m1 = 0.051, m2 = 0.03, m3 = 0.007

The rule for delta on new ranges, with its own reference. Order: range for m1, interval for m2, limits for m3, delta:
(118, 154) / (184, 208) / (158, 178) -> -3.7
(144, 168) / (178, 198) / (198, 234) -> -4.1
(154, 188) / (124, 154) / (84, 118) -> -0.6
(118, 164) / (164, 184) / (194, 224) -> -3.0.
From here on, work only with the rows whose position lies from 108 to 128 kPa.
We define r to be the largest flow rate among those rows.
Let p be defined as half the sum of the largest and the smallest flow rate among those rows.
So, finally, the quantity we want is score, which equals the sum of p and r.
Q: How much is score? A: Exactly 23.5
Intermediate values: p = 11.5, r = 11.92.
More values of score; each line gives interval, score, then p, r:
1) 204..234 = 22.9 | 11.2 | 11.72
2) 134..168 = 23.5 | 11.5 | 11.95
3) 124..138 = 22.5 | 11.2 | 11.29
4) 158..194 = 22.6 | 10.6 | 12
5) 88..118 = 22.0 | 9.6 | 12.32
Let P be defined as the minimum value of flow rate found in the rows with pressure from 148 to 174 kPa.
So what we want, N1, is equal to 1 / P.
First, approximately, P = 11.26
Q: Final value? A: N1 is 0.089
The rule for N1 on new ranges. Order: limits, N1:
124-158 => 0.090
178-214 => 0.109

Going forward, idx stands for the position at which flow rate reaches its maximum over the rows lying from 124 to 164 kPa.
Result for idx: 161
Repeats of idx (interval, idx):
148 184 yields 166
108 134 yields 111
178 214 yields 196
